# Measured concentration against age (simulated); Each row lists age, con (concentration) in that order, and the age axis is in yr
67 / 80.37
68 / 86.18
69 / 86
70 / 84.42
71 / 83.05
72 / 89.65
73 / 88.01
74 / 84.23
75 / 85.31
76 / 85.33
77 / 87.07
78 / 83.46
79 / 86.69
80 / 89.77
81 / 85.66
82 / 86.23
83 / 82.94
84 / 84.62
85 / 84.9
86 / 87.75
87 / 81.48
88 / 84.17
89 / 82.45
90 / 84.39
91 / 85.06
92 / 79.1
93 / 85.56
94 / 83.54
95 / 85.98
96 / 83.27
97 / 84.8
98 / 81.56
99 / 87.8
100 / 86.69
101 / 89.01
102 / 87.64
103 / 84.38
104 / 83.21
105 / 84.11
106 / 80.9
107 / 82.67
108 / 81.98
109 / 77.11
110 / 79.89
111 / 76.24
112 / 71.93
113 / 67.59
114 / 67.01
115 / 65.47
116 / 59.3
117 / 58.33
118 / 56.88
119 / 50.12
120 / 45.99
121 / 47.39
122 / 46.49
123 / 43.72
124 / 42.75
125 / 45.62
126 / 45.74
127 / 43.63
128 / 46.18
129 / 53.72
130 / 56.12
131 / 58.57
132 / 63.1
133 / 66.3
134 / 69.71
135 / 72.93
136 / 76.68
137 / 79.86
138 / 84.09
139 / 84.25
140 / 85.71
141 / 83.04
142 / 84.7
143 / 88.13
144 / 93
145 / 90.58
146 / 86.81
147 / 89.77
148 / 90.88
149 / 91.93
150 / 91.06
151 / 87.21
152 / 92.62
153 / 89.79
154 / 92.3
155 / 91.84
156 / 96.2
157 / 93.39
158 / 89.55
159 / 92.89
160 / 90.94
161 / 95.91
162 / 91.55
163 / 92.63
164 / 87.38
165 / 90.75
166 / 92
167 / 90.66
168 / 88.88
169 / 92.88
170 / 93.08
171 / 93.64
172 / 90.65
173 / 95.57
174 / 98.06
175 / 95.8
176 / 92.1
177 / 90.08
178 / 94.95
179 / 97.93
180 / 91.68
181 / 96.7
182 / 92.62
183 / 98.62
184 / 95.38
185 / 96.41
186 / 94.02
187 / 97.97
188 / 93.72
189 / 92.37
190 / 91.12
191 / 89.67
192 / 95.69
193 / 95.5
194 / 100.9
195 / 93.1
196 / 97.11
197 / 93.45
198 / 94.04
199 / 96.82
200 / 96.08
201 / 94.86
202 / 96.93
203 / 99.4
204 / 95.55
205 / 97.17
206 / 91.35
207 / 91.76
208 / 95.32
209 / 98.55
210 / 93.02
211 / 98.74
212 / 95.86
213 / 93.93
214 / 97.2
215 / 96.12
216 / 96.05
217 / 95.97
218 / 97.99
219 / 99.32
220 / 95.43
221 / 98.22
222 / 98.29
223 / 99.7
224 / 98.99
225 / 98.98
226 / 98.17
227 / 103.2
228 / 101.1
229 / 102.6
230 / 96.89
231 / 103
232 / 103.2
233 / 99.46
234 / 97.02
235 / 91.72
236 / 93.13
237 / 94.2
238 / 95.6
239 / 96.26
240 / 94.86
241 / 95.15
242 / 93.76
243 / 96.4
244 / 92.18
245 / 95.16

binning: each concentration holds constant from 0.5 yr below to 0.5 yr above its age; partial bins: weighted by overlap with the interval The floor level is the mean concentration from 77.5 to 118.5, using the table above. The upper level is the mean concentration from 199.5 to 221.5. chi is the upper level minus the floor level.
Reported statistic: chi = 16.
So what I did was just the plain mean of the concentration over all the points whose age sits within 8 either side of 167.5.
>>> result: 93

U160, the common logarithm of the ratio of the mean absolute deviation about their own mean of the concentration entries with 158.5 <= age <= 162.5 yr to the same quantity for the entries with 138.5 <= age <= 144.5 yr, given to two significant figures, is -0.24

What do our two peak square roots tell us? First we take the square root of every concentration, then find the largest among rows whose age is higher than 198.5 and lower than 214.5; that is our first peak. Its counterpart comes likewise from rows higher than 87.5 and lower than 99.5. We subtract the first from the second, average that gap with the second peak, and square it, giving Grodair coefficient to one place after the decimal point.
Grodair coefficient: 19.2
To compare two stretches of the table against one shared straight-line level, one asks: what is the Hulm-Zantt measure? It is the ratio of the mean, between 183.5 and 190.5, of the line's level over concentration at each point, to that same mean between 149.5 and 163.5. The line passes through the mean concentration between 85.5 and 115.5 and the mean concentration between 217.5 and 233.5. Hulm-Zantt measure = 1.02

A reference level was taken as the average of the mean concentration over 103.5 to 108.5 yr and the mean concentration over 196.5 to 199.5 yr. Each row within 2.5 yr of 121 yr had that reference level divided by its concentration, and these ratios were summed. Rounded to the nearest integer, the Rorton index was 10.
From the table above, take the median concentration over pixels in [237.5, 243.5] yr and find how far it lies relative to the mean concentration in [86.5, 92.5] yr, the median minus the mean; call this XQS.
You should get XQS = 13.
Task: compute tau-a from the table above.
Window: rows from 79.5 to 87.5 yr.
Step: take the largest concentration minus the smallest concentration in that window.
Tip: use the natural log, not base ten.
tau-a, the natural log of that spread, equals 2.12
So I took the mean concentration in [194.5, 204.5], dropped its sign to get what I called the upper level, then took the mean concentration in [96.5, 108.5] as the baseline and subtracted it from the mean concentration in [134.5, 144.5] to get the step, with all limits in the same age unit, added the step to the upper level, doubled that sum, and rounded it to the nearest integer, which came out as 189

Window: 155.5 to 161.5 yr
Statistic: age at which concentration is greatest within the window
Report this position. 156 yr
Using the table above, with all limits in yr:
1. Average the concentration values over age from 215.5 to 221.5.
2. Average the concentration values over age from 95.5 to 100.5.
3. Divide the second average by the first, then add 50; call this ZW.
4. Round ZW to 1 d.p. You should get 50.9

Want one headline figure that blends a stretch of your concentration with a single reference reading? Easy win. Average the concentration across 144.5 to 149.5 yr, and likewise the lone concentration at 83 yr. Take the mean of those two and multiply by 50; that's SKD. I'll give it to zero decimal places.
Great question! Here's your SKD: 4323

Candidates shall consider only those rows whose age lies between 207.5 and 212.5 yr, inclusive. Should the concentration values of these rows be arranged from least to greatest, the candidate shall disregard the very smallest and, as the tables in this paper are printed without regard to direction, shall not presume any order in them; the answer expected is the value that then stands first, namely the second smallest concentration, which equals 95.32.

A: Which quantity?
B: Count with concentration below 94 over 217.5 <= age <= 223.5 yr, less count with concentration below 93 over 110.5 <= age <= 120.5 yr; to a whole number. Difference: -10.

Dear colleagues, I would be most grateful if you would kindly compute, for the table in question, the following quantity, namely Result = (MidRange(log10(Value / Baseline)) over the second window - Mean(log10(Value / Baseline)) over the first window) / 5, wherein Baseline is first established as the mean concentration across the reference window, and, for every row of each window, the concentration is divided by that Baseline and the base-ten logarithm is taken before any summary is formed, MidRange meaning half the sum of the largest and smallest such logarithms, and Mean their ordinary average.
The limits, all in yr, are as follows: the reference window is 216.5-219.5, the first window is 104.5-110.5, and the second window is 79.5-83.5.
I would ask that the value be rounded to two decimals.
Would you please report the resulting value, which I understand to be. 0.01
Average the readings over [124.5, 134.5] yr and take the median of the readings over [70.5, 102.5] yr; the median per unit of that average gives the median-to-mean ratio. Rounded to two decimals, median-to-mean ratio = 1.55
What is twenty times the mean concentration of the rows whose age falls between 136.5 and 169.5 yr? 1796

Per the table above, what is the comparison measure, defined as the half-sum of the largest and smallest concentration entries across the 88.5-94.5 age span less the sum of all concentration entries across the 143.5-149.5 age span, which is -461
